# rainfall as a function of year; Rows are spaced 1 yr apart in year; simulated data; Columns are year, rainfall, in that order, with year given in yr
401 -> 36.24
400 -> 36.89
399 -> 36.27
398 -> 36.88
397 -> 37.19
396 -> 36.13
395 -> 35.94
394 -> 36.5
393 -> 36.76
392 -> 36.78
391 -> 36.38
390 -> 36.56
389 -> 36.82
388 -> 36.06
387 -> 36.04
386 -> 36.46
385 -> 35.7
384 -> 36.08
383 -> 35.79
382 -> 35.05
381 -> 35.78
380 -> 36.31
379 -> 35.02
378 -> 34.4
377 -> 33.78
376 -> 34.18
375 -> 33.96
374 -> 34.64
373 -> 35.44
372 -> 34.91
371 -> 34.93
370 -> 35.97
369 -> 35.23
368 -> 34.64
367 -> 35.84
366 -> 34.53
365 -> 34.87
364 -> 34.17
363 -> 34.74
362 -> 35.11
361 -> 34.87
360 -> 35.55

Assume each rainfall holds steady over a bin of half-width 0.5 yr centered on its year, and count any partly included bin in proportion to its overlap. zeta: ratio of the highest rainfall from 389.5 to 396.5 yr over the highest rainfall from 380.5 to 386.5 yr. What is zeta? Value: 1.01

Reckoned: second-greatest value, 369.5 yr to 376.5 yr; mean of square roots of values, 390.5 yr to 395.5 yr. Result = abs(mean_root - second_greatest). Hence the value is 29.4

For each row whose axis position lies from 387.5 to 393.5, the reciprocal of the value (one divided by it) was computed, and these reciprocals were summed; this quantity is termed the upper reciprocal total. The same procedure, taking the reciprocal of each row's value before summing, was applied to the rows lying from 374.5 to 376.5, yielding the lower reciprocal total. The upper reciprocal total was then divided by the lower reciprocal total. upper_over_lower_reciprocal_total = 2.8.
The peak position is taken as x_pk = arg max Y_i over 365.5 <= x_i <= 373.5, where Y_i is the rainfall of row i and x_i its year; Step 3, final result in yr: 370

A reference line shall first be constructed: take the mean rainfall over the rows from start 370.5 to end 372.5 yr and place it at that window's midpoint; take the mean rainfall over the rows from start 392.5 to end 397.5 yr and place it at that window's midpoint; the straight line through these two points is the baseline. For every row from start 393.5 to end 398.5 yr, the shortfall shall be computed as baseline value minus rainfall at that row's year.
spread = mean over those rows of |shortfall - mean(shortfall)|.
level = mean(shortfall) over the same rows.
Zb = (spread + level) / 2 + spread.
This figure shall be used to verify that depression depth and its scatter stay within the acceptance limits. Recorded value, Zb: 0.57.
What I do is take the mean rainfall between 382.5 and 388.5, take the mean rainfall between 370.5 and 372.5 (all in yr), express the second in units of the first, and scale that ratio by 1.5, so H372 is 1.45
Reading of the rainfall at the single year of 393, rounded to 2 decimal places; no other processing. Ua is 36.76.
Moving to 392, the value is 36.78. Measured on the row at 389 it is 36.82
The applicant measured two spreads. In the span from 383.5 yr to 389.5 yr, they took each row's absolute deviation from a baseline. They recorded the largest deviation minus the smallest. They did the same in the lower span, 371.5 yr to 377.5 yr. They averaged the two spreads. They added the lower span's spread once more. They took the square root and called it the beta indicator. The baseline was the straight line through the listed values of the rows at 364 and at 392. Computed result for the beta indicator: 1.61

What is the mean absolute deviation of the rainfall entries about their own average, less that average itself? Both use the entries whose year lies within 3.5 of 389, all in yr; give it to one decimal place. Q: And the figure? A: -36.2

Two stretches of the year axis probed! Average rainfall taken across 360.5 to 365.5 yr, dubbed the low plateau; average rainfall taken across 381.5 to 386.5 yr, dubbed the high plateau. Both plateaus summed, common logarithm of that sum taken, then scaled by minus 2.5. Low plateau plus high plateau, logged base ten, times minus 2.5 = -4.622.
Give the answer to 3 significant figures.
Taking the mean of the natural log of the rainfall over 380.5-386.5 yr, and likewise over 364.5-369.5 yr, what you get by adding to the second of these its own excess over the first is 3.53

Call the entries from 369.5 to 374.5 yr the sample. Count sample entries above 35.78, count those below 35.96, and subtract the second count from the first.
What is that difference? -3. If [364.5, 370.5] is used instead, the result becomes -3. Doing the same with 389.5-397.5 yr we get 7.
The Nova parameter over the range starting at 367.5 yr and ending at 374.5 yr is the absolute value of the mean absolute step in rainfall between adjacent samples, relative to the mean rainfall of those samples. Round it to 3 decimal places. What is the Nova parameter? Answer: 0.018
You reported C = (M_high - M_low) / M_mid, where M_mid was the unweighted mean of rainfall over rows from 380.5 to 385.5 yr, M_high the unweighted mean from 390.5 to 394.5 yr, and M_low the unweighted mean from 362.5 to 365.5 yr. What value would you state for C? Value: 0.056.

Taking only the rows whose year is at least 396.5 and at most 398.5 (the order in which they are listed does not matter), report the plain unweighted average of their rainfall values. 37.0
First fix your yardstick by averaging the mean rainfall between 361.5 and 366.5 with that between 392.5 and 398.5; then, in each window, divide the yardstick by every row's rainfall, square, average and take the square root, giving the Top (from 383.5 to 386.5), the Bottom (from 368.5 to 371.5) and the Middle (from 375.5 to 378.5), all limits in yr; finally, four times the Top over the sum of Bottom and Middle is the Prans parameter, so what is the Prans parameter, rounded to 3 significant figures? 1.93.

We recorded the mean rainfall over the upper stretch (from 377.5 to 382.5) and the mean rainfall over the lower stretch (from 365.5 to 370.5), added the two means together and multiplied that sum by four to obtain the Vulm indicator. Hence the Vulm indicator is 282.2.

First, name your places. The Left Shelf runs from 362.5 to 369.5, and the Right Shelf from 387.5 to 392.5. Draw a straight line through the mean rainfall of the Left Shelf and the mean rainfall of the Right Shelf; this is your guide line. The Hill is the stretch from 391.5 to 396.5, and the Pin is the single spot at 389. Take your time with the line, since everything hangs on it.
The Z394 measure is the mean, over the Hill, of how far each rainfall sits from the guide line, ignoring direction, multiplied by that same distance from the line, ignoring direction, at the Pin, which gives 0.16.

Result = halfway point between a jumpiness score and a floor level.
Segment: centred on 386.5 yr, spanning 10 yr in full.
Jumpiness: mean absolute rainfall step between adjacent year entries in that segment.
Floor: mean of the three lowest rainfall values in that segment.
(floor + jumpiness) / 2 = 18.0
